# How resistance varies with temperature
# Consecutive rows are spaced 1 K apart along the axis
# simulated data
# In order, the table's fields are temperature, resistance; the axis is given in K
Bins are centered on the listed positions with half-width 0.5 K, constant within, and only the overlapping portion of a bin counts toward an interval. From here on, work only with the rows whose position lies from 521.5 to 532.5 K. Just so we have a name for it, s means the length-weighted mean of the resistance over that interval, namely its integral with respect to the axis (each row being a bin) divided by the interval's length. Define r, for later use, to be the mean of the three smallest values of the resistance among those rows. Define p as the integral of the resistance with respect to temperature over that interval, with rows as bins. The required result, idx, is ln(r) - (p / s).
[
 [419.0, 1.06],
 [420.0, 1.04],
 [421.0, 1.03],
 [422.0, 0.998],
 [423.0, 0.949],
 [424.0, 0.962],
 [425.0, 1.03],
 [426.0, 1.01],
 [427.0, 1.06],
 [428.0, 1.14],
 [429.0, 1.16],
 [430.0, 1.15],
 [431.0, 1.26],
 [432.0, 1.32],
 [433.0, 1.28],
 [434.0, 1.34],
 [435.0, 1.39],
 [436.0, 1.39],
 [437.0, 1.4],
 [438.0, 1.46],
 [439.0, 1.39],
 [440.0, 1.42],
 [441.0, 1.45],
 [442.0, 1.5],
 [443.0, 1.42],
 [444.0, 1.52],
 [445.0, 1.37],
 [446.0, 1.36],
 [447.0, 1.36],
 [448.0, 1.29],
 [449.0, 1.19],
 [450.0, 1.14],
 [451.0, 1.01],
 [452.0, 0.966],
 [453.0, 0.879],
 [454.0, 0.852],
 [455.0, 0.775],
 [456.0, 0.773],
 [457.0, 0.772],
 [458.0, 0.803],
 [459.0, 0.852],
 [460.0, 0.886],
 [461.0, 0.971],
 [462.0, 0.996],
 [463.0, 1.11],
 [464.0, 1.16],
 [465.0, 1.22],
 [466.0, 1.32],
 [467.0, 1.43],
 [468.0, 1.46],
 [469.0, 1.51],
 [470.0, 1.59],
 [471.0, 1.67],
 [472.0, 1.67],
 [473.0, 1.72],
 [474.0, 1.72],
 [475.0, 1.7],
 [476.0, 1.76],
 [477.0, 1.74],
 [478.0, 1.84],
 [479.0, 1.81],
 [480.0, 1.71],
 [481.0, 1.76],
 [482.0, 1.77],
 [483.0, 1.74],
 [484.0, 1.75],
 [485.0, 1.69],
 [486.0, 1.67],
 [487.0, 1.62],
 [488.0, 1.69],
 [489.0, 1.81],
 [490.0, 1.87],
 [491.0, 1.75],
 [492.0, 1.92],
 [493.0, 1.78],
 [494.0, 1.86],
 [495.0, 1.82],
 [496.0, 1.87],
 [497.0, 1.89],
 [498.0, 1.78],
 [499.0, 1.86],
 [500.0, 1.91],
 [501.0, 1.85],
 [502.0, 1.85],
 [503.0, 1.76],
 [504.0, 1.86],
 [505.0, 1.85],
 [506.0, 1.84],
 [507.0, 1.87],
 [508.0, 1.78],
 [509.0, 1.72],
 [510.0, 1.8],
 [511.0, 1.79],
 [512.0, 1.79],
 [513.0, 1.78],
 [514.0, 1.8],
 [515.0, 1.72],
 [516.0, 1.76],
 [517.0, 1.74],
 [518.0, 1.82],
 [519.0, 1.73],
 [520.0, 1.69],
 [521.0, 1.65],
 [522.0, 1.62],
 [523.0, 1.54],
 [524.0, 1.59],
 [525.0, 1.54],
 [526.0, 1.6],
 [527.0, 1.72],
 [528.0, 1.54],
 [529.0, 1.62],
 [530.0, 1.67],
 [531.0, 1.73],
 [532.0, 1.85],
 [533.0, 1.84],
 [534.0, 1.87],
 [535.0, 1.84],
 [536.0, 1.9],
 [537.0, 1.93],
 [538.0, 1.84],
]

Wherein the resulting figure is -10.6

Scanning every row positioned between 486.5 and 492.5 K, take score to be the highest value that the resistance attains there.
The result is 1.92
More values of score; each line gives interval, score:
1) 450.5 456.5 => 1.01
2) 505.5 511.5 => 1.87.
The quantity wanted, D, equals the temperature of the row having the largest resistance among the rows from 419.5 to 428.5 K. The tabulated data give 428.0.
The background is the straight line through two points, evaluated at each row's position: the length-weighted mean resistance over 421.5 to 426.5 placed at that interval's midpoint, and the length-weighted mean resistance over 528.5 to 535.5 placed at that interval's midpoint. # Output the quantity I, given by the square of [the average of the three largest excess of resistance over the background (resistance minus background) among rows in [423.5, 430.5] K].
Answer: 0.02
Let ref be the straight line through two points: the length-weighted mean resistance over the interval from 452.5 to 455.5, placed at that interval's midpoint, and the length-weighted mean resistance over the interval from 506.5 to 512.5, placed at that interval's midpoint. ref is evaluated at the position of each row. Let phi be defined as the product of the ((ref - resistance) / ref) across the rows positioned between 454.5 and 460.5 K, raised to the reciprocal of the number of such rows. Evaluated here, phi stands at 0.09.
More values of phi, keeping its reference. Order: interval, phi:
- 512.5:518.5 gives 0.06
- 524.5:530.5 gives 0.23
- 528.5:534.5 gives 0.19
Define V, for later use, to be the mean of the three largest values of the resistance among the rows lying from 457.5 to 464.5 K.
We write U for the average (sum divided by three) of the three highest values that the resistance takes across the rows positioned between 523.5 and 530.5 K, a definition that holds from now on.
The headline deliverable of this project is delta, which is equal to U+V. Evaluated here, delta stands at 2.8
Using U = 1.67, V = 1.09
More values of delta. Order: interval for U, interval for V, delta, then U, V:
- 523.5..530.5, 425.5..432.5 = 2.9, 1.67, 1.25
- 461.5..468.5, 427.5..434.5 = 2.7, 1.40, 1.31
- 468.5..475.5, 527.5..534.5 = 3.6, 1.71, 1.85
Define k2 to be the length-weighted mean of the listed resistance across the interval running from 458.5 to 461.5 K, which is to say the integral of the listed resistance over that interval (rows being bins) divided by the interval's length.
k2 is 0.90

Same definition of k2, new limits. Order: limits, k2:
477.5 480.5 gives 1.79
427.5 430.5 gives 1.15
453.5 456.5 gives 0.80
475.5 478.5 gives 1.78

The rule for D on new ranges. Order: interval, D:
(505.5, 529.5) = 507.0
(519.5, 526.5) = 520.0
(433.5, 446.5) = 444.0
